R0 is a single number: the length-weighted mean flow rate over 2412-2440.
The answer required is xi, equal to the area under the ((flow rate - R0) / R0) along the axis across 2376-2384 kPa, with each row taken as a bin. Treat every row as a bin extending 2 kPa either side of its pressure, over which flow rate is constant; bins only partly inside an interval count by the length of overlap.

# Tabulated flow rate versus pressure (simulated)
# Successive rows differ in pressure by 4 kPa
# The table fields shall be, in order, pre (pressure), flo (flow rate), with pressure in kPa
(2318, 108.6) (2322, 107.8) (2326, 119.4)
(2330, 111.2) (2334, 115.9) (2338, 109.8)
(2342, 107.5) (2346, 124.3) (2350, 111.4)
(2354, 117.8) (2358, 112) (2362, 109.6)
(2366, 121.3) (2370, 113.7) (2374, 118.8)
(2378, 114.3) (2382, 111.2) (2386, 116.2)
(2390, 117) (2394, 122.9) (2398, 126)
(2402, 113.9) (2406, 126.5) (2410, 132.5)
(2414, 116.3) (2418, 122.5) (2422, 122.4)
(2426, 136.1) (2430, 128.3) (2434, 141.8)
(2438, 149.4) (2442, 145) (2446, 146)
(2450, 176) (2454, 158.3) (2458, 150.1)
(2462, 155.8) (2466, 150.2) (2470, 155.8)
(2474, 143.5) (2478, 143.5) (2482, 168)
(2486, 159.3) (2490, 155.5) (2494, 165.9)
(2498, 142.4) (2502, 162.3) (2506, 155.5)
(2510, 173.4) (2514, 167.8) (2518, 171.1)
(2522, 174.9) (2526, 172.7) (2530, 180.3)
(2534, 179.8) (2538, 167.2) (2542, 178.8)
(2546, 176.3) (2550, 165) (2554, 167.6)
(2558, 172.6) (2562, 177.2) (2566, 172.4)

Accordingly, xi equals -1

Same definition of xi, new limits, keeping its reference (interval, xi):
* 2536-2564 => 9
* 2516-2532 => 5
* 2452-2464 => 2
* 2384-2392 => -1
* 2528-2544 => 6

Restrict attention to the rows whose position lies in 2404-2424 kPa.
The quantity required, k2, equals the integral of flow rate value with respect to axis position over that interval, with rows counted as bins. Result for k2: 2481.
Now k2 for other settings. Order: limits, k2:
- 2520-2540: 3500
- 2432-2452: 3033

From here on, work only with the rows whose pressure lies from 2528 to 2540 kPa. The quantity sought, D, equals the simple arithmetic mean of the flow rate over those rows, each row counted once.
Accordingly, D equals 176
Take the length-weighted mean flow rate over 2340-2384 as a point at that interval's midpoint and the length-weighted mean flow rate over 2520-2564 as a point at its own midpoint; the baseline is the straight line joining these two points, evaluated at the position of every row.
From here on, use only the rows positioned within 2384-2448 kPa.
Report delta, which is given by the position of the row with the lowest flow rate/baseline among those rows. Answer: 2414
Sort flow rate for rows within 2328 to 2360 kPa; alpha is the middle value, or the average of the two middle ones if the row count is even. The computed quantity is 112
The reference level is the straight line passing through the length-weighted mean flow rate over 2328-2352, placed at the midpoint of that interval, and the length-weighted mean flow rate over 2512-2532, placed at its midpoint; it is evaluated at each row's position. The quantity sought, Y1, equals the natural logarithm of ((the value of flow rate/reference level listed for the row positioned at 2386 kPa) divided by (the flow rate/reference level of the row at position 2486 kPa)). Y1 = -0.09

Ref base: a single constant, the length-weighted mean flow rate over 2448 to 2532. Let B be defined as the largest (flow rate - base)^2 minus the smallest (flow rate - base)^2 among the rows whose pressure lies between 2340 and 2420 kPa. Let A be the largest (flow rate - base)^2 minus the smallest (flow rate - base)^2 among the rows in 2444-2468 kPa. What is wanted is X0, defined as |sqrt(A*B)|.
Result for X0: 671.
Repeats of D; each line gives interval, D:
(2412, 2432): 125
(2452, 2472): 154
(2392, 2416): 123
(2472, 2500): 154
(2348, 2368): 114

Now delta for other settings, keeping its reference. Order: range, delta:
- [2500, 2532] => 2506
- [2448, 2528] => 2498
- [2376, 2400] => 2382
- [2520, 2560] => 2550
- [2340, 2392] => 2382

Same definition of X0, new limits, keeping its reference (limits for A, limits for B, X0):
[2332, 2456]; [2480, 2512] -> 996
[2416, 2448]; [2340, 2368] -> 1436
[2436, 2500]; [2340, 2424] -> 842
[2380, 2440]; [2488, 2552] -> 931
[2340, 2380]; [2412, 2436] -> 1574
